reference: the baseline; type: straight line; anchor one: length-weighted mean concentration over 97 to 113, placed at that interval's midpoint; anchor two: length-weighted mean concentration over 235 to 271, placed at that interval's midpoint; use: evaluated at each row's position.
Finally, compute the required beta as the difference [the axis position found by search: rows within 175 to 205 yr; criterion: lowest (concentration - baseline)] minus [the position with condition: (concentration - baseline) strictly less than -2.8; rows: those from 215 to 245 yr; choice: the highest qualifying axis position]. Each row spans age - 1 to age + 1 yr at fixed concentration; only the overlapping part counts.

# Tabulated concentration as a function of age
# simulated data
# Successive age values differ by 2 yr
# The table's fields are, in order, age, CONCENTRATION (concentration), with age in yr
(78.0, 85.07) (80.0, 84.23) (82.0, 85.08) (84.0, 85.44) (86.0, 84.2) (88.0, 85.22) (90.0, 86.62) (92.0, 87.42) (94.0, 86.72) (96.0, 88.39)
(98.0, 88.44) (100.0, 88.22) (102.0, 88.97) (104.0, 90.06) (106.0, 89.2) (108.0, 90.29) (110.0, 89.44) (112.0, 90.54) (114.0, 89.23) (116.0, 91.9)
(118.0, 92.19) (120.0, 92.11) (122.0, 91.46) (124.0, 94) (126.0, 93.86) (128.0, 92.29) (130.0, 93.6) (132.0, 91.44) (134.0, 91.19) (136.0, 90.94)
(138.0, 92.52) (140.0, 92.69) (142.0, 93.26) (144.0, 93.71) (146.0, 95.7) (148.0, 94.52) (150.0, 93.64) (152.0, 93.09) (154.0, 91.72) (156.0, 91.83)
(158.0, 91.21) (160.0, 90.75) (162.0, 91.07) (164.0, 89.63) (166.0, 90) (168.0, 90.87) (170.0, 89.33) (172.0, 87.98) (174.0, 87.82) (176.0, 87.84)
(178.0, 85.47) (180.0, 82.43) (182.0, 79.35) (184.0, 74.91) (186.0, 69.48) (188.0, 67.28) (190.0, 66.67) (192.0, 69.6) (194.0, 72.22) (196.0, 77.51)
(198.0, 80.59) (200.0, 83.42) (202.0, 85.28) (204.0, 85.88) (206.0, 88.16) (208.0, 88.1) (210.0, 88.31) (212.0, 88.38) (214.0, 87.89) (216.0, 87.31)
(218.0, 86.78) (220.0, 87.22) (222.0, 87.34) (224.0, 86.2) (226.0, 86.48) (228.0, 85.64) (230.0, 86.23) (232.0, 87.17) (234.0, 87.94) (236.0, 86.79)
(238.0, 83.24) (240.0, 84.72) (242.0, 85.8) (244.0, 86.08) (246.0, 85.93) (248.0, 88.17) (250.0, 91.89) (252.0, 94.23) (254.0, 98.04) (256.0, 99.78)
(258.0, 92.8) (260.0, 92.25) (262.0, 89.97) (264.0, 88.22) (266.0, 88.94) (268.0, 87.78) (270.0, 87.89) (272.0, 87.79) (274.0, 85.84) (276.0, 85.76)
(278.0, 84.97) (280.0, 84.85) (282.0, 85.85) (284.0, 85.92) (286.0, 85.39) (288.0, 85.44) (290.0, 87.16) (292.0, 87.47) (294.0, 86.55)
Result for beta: -54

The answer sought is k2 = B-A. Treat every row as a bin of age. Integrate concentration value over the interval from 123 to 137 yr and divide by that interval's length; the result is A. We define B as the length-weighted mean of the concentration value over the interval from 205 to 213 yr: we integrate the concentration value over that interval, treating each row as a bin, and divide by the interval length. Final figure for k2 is -4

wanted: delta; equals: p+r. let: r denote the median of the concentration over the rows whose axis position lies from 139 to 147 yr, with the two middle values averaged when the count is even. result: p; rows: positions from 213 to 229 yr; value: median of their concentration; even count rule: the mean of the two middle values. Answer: 180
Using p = 87.0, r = 93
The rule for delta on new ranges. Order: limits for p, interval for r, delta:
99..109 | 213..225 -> 176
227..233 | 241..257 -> 176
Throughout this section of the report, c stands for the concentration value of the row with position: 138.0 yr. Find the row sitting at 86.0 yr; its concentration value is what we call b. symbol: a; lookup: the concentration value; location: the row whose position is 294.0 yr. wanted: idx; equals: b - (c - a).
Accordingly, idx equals 78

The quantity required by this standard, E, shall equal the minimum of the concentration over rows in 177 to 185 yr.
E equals 74.91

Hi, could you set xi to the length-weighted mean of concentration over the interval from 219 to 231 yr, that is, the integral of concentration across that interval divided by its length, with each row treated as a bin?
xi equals 86.5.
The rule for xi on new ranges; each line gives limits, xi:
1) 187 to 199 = 72.3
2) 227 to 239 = 86.2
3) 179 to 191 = 73.4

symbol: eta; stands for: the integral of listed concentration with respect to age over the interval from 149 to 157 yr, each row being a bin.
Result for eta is 741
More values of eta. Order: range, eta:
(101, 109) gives 717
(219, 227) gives 694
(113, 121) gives 731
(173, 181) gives 687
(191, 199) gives 600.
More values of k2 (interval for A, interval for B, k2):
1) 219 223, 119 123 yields 5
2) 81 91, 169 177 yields 3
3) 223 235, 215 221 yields 0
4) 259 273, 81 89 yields -4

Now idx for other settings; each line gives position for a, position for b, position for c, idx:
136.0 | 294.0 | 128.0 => 85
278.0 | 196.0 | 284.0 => 77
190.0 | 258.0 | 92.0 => 72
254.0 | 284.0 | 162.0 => 93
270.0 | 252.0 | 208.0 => 94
